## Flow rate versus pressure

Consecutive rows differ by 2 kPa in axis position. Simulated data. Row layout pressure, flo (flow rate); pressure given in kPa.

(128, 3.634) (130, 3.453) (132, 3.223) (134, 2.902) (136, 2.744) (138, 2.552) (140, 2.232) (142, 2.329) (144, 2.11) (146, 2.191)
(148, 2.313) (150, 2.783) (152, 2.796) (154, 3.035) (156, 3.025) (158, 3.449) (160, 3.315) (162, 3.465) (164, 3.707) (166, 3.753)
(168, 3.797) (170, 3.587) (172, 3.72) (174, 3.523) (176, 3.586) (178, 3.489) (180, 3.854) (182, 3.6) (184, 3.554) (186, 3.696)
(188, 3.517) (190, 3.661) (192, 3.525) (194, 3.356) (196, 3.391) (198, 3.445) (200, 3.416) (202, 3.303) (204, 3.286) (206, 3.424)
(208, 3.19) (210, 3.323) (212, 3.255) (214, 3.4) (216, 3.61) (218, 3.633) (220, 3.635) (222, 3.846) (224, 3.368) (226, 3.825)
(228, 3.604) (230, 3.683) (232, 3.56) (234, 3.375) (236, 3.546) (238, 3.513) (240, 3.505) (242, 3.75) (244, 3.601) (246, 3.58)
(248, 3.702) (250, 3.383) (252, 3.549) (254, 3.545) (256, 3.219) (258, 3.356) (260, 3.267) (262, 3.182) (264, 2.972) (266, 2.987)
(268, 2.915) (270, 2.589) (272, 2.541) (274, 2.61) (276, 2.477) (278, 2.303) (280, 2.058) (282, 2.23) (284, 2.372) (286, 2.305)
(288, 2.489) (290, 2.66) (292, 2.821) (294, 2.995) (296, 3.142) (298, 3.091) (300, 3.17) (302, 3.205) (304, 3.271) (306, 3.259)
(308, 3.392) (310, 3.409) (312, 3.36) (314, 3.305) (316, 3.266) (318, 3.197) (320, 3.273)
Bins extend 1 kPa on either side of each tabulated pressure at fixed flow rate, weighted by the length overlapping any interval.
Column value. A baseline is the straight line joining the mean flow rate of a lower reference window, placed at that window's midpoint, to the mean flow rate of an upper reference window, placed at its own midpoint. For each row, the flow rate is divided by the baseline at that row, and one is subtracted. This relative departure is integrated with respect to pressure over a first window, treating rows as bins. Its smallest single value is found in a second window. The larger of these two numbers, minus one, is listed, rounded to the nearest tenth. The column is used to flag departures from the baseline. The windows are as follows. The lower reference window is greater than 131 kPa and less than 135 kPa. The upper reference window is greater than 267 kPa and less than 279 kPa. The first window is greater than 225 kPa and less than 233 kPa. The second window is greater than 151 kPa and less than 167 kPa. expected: 1.8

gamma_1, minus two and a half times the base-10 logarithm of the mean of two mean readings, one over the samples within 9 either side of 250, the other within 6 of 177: -1.38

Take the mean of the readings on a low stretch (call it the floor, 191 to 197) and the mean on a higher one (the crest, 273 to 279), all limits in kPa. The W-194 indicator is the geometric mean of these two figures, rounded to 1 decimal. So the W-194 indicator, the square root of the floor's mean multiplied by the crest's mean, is 2.9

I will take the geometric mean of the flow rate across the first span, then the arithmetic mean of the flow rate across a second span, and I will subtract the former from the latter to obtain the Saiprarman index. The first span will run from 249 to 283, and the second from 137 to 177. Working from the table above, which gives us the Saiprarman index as 0.2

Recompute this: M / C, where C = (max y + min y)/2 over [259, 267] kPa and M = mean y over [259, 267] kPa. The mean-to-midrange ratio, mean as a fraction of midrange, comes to 0.99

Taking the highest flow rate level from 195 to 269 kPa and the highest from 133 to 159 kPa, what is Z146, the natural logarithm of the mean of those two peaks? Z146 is 1.29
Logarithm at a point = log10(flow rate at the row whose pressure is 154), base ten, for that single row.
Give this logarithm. 0.482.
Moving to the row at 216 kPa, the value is 0.558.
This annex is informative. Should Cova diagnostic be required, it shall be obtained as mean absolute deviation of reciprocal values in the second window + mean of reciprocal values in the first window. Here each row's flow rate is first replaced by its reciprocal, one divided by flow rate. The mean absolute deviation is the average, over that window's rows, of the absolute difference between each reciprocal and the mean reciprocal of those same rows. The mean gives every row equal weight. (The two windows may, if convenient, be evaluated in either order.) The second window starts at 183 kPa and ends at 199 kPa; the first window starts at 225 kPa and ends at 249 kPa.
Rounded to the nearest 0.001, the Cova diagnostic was 0.285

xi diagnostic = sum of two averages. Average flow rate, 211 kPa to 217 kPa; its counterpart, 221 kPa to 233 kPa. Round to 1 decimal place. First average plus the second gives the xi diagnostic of 7.1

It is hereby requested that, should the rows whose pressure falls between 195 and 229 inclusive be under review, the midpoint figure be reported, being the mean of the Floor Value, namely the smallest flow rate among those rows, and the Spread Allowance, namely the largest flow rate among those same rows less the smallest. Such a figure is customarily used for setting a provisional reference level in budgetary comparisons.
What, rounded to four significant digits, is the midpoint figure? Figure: 1.923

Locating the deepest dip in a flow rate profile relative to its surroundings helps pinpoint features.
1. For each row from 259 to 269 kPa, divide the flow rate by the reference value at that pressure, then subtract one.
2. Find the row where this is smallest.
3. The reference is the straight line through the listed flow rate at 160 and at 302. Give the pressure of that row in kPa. 268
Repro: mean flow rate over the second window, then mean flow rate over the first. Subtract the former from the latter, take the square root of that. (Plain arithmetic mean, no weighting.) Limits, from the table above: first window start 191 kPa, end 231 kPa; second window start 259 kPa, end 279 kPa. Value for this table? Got 0.83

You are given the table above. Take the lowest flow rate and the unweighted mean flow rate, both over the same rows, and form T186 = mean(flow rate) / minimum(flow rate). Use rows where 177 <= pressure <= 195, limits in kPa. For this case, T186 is 1.07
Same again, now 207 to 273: 1.34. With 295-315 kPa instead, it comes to 1.05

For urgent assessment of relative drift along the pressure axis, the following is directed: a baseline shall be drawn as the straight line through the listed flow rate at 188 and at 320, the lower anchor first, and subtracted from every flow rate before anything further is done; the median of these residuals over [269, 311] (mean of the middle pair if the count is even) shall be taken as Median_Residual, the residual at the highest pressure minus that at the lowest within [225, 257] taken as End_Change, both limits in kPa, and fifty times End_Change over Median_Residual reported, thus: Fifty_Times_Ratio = 41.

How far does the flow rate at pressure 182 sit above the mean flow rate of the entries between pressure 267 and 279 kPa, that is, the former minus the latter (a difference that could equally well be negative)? 1.0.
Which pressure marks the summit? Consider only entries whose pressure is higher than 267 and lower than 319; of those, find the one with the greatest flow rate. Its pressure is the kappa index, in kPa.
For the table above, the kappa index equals 310 kPa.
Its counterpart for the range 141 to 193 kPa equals 180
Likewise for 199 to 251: 222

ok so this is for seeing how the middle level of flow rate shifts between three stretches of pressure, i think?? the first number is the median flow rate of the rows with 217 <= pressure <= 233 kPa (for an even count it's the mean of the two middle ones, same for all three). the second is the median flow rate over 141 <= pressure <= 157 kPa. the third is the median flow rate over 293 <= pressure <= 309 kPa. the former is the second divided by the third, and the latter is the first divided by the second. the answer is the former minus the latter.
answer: -0.6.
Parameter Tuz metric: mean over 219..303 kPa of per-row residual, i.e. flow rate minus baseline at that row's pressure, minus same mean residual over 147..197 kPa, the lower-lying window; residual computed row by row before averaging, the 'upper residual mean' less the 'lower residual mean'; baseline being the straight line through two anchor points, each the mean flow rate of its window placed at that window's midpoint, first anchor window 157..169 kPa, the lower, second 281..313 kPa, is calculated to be 0.13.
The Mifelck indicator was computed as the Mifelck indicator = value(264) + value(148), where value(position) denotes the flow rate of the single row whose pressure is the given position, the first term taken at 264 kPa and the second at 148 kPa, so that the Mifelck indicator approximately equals 5.3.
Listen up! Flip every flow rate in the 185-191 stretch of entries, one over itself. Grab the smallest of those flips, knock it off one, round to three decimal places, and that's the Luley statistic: 0.729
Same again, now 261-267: 0.686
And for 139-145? 0.571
